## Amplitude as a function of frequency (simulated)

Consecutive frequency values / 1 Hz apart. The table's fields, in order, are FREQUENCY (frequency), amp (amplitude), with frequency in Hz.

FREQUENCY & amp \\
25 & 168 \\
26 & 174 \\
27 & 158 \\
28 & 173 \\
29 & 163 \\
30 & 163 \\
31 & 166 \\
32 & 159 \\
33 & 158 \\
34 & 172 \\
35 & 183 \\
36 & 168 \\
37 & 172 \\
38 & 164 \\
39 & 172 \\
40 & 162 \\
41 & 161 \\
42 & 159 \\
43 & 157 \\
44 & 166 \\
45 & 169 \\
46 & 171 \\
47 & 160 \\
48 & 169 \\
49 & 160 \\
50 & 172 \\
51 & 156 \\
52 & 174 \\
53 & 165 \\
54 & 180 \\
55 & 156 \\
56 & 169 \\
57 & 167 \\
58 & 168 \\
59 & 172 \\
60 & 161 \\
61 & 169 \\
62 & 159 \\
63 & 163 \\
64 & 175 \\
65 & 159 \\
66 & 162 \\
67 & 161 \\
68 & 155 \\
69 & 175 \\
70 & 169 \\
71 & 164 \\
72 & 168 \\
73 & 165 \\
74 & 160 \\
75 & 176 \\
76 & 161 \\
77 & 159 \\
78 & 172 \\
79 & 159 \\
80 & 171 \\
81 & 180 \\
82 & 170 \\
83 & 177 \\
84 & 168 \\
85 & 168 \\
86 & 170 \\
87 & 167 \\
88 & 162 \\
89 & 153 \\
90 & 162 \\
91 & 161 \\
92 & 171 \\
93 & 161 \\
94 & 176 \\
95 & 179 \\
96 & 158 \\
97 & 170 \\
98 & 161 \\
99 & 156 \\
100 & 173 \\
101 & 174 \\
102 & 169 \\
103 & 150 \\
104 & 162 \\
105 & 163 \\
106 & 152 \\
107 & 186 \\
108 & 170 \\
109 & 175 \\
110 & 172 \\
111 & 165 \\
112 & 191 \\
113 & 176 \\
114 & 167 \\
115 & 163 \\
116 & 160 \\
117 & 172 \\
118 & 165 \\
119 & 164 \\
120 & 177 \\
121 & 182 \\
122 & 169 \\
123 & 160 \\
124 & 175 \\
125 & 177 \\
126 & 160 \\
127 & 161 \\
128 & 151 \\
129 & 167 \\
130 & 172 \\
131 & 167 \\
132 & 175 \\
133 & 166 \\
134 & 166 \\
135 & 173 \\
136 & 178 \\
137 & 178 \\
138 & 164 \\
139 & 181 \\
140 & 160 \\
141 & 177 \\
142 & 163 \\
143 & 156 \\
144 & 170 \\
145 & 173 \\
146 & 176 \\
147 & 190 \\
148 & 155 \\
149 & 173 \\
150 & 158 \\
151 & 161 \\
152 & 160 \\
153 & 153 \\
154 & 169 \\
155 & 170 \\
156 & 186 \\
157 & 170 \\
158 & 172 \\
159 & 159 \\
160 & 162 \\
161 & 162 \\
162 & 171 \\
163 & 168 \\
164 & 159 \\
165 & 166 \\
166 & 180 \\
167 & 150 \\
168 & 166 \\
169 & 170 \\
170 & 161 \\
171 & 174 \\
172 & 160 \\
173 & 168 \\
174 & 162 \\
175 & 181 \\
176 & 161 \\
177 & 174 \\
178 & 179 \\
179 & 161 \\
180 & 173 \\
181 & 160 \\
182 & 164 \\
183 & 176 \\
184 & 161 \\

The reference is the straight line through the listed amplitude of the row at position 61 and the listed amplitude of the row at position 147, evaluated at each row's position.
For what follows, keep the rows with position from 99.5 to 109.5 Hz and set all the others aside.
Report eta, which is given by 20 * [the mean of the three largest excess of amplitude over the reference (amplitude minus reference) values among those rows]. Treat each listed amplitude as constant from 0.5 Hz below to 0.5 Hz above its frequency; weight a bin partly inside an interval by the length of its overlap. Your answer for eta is -30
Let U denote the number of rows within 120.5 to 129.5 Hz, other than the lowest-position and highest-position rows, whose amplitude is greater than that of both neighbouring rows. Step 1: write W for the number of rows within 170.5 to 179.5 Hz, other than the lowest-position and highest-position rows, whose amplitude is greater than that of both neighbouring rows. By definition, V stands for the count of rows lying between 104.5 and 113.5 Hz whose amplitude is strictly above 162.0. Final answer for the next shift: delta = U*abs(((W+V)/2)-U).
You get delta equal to 7.0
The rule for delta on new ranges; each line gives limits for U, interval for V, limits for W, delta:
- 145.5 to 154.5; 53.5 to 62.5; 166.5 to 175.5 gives 4.5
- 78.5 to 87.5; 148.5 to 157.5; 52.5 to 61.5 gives 3.0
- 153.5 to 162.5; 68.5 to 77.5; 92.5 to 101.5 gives 4.0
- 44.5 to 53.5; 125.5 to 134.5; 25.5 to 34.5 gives 0.0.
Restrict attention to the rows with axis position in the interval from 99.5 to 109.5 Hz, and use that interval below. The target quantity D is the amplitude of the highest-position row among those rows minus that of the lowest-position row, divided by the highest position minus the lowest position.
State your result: 0.2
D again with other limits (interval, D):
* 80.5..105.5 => -0.7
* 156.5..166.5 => 1.1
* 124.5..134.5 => -1.2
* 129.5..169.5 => -0.1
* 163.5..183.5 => 0.9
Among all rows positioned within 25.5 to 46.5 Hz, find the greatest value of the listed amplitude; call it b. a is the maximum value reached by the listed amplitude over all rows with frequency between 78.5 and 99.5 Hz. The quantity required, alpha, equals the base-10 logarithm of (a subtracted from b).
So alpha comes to 0.5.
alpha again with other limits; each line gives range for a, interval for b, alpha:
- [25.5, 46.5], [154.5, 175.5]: 0.5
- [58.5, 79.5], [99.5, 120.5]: 1.2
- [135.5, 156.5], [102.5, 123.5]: 0.0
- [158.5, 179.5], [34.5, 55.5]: 0.3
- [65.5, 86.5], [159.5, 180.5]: 0.0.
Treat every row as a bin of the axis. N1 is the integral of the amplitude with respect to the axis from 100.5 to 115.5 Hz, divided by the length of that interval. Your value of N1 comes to 169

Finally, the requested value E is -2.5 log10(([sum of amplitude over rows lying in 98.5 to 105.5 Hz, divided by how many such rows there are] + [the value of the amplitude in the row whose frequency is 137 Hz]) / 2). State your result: -5.58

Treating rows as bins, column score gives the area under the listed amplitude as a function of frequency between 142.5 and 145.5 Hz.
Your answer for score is 499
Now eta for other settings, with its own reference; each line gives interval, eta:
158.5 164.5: -532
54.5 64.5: 67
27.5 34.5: 173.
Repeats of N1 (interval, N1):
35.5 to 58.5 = 166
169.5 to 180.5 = 169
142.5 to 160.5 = 167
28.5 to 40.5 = 167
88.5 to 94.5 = 164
